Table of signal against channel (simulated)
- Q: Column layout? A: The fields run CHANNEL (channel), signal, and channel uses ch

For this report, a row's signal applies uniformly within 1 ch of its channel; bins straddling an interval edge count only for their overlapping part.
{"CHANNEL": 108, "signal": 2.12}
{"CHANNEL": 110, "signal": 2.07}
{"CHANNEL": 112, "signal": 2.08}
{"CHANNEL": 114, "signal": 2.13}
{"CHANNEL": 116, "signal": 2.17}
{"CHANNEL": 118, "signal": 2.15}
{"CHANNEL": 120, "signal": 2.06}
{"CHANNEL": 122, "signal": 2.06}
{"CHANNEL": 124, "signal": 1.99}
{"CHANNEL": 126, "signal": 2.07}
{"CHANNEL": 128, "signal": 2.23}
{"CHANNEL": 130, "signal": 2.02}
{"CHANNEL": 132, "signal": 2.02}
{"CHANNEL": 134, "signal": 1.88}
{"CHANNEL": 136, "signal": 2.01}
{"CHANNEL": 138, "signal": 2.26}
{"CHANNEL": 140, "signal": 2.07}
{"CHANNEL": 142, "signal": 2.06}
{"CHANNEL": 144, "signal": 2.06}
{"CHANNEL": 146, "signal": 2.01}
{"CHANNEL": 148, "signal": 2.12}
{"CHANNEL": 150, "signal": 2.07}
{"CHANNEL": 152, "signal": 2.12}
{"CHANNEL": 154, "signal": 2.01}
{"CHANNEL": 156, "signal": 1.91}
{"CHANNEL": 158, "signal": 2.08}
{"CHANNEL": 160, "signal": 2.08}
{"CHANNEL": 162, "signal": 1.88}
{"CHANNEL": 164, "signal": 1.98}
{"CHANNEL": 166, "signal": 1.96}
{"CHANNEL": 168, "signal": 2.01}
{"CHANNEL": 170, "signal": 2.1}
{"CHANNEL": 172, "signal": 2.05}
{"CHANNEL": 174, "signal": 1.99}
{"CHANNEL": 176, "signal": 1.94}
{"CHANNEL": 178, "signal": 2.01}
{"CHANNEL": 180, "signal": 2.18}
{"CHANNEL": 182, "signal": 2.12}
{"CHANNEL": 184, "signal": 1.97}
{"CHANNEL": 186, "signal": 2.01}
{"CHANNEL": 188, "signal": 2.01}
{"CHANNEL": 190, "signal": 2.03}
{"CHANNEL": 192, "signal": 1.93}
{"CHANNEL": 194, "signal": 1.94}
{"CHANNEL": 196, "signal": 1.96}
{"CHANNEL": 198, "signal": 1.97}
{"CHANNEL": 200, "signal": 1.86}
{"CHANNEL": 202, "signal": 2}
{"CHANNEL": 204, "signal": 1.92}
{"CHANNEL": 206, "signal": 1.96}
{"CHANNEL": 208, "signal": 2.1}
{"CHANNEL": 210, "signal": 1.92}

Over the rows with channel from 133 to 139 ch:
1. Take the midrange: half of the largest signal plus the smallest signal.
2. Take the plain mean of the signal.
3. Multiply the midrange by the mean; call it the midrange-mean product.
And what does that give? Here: 4.24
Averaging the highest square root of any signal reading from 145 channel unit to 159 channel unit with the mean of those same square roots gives 1.44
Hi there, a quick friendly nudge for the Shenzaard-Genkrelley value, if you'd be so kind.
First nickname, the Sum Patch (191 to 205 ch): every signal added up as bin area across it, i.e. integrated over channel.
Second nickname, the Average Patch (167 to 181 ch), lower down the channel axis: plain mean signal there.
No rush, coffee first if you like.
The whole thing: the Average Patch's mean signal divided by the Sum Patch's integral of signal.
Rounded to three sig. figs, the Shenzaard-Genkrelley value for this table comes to 0.0751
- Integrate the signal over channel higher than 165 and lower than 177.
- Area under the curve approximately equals 24.10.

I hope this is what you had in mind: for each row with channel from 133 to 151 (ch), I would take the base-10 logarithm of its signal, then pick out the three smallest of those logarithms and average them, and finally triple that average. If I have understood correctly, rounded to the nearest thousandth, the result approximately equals 0.881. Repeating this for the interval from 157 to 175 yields 0.863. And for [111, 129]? 0.927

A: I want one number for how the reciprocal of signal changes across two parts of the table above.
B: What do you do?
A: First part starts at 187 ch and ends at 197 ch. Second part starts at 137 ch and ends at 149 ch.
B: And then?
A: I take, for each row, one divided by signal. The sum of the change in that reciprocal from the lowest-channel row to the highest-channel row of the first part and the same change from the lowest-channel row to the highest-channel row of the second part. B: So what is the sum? 0.04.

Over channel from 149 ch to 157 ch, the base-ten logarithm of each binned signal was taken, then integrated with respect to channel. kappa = 2.45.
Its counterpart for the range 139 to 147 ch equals 2.49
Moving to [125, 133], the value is 2.55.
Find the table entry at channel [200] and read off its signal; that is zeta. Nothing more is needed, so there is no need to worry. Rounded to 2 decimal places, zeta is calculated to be 1.86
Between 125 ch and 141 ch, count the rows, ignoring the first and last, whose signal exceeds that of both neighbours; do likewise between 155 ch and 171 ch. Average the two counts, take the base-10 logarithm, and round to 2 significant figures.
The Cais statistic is 0.18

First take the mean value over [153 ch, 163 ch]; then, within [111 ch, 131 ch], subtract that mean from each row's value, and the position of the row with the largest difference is 128 ch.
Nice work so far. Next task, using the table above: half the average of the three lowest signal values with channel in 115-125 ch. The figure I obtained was 1.018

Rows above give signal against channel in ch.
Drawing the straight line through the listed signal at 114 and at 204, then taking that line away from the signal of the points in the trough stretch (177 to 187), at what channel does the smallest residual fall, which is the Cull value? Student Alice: 184 ch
